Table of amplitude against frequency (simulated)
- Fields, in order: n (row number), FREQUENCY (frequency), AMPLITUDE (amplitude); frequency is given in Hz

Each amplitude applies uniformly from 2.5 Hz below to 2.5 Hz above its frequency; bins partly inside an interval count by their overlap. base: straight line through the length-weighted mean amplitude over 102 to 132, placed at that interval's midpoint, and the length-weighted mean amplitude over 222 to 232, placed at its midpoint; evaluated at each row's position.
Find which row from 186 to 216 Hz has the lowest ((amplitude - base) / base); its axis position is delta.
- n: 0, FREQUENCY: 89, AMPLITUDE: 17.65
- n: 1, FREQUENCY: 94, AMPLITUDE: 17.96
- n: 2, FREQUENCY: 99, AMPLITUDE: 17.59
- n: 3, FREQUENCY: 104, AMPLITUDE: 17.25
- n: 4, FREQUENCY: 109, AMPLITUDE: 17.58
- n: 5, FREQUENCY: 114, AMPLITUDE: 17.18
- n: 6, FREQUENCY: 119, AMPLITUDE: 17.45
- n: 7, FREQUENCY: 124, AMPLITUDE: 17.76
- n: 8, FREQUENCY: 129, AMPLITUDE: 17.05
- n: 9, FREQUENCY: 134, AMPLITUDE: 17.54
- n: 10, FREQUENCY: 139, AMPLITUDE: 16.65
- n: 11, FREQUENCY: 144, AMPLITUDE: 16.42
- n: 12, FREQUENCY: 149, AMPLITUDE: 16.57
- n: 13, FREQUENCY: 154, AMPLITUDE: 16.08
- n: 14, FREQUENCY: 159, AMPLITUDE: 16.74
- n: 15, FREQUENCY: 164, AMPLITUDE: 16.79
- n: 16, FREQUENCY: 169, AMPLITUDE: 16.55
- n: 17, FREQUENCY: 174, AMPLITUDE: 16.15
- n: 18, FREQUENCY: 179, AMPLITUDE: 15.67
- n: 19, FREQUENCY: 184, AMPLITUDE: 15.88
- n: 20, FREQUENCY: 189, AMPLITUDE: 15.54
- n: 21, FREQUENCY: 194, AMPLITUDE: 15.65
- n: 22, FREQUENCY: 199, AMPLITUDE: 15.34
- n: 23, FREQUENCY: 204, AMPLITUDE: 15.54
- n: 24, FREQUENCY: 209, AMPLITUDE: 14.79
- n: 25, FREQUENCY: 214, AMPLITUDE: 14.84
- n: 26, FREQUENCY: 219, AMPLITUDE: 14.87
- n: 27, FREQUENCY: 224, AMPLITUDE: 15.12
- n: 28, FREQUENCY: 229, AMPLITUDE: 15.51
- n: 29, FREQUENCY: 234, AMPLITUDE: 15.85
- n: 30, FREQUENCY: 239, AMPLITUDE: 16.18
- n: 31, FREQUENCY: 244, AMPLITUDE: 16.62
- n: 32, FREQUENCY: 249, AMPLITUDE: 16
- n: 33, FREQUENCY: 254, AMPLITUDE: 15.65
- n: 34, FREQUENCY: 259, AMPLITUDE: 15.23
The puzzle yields 209 Hz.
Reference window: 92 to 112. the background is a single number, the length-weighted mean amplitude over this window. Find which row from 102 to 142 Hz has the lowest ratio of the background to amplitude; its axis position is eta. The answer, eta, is 124 Hz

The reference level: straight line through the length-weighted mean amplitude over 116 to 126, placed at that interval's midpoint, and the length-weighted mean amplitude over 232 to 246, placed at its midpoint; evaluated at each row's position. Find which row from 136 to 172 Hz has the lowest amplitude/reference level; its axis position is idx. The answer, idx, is 154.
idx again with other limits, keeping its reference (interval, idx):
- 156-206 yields 199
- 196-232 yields 209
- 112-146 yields 144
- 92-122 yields 104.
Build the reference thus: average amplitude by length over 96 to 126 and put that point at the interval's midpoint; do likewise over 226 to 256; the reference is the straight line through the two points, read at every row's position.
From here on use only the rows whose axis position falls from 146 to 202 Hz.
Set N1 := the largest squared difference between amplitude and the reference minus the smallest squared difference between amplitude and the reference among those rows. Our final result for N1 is 1.2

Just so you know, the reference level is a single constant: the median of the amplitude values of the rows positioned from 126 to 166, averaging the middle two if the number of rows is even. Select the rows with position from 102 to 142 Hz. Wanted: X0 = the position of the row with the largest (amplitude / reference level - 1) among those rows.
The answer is 124 Hz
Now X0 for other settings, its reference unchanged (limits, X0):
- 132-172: 134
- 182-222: 184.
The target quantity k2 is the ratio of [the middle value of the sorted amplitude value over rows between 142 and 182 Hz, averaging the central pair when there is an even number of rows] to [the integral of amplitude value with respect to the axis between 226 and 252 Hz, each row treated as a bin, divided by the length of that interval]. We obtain 1.03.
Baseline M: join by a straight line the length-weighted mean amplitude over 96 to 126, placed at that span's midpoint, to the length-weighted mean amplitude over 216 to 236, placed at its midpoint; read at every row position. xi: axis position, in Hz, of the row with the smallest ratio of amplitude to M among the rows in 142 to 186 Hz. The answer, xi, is 154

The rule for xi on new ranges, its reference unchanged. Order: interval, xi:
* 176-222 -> 209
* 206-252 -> 209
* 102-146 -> 144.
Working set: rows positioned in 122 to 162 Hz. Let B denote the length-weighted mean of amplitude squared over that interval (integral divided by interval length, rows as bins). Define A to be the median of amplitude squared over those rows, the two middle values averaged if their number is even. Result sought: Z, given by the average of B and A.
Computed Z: 281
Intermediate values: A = 279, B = 284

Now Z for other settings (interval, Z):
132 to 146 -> 281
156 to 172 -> 279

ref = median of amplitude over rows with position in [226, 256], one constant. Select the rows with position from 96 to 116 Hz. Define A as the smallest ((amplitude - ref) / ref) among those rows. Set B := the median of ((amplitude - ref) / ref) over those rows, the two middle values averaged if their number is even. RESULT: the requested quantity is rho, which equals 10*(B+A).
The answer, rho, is 1.7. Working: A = 0.08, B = 0.094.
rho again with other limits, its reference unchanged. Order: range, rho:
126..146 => 0.9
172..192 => -0.3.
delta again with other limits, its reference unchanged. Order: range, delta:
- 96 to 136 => 104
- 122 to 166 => 154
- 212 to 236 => 214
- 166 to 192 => 179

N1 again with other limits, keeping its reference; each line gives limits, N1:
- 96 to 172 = 0.8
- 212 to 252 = 2.0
